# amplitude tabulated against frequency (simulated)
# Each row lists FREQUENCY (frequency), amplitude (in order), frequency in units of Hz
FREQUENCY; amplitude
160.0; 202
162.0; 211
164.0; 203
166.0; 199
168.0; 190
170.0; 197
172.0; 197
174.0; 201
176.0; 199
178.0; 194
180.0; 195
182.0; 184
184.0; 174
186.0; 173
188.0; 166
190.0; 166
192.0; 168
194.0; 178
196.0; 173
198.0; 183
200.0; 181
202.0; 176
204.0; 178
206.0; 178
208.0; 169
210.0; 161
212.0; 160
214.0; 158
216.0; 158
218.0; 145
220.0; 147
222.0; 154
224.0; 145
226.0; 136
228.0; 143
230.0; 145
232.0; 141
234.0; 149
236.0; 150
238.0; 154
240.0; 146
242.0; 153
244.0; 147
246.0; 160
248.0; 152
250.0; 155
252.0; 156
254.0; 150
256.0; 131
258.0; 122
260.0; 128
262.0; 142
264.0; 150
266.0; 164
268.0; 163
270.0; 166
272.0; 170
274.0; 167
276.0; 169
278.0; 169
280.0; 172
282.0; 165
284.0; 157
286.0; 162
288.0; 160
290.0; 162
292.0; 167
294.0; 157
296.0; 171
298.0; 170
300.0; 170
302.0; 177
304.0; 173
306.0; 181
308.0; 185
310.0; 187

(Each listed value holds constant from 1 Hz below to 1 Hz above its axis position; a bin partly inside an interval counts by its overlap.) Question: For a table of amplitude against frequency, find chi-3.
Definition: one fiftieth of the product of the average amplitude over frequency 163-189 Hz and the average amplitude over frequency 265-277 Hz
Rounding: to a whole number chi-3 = 633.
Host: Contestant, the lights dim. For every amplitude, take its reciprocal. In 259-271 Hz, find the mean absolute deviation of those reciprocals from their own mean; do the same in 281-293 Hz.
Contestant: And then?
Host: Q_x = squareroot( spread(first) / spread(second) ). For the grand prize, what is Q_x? 2.4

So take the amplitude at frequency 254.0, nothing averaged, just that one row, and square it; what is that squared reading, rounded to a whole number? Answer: 22500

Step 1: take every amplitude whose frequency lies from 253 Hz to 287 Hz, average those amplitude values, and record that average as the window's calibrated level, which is 156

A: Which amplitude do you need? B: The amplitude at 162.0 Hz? 211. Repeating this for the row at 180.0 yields 195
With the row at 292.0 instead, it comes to 167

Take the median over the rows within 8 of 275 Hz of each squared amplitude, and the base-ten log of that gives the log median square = 4.45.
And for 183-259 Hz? 4.38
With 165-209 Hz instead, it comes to 4.51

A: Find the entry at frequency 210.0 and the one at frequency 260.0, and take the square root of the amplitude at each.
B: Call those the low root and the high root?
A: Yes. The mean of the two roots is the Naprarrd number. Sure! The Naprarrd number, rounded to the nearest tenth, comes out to 12.0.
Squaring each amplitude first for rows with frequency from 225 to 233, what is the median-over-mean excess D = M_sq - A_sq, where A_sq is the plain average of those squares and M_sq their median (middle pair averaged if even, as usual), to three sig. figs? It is 202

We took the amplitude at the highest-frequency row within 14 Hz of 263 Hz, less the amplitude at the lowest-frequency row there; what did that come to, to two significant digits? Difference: 14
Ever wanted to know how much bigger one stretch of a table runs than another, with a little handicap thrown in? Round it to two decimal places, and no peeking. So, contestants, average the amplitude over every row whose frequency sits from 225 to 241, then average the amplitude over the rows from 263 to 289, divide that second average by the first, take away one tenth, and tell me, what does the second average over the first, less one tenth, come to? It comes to 1.03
